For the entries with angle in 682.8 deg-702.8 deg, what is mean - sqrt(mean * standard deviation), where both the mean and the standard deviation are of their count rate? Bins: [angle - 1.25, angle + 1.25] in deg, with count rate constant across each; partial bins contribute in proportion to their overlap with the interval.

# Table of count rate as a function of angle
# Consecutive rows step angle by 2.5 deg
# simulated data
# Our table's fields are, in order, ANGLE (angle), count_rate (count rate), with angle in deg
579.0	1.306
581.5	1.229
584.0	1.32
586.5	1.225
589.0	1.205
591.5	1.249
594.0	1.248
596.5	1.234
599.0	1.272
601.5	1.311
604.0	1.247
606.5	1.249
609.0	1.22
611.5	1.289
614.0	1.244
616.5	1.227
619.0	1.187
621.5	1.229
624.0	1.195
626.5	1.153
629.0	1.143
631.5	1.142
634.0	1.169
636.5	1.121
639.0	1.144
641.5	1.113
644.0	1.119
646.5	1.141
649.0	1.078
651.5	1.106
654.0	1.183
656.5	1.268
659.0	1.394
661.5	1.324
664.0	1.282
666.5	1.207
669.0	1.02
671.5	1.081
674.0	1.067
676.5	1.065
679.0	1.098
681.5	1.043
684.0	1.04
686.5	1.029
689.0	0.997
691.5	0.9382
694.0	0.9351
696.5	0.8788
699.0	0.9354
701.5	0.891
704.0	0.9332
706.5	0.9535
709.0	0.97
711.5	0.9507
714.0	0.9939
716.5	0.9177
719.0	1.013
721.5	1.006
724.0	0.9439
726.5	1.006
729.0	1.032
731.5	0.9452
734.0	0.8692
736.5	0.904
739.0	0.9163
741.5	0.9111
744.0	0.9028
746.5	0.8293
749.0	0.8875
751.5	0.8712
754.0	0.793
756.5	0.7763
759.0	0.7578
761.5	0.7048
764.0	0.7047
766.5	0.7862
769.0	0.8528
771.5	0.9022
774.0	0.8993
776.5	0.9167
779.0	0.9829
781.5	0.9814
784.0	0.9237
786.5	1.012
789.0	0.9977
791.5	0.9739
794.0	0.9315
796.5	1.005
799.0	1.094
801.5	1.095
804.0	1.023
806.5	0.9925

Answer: 0.72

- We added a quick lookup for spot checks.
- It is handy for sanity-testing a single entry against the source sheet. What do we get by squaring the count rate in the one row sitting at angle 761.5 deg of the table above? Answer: 0.50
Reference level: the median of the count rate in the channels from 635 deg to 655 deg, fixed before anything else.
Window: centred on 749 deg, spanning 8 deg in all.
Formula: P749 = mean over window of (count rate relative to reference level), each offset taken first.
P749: -0.26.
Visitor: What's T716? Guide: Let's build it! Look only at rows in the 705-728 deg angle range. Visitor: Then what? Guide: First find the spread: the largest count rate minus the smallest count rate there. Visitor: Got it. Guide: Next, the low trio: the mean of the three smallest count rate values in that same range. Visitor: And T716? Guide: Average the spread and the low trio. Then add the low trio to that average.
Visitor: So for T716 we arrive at 1.45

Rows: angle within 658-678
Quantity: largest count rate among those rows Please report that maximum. 1.394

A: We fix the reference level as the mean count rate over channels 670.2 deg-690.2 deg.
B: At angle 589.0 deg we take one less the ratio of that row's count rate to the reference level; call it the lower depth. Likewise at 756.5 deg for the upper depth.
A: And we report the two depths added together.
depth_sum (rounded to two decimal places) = 0.12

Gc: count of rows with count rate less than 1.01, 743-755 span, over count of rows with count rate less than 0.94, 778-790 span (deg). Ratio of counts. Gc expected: 5.0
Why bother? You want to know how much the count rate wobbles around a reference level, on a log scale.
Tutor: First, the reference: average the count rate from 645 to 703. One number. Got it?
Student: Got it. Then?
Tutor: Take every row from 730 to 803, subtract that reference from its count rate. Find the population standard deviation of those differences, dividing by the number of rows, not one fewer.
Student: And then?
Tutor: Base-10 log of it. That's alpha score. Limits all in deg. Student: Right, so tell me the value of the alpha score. -1.01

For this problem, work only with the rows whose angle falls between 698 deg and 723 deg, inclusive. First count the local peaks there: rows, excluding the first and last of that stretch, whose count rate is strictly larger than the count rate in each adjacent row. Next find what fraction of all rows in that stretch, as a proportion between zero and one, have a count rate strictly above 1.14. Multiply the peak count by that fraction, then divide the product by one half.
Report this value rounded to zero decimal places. 0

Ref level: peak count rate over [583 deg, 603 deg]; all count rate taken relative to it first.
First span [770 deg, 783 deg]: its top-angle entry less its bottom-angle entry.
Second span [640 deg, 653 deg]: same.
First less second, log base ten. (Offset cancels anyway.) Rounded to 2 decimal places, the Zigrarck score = -1.06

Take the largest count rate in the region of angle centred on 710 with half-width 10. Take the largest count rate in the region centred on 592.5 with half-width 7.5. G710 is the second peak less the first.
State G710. 0.26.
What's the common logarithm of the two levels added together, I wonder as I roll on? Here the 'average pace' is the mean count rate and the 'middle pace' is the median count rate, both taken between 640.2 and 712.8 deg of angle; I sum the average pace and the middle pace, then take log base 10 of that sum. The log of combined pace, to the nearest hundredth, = 0.33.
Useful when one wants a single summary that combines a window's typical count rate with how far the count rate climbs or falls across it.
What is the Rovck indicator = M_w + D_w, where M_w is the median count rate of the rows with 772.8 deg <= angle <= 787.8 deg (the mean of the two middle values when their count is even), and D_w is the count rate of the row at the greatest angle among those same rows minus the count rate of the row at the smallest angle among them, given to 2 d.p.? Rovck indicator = 1.07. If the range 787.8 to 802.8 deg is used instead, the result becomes 1.10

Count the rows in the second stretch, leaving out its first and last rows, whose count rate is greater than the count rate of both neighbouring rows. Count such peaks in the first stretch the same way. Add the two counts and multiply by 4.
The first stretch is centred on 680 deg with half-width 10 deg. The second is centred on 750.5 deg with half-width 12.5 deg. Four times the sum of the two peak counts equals 8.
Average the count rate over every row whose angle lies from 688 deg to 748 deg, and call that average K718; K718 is 0.94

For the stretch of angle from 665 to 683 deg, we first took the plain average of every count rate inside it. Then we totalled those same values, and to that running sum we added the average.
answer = 8.7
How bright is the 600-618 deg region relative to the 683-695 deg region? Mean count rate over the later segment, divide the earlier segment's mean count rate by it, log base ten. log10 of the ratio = 0.104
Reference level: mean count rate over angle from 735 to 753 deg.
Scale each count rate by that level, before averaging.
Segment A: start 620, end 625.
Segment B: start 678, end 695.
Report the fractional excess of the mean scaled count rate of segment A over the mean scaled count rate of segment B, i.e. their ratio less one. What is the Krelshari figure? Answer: 0.20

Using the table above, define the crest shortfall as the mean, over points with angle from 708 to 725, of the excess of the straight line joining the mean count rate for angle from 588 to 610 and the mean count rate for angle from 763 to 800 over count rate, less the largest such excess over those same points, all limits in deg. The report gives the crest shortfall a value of -0.053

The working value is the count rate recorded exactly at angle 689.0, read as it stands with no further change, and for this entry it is 0.997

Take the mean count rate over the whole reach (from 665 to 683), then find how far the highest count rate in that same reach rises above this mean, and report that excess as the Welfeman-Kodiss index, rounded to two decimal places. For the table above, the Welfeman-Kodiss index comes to 0.12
